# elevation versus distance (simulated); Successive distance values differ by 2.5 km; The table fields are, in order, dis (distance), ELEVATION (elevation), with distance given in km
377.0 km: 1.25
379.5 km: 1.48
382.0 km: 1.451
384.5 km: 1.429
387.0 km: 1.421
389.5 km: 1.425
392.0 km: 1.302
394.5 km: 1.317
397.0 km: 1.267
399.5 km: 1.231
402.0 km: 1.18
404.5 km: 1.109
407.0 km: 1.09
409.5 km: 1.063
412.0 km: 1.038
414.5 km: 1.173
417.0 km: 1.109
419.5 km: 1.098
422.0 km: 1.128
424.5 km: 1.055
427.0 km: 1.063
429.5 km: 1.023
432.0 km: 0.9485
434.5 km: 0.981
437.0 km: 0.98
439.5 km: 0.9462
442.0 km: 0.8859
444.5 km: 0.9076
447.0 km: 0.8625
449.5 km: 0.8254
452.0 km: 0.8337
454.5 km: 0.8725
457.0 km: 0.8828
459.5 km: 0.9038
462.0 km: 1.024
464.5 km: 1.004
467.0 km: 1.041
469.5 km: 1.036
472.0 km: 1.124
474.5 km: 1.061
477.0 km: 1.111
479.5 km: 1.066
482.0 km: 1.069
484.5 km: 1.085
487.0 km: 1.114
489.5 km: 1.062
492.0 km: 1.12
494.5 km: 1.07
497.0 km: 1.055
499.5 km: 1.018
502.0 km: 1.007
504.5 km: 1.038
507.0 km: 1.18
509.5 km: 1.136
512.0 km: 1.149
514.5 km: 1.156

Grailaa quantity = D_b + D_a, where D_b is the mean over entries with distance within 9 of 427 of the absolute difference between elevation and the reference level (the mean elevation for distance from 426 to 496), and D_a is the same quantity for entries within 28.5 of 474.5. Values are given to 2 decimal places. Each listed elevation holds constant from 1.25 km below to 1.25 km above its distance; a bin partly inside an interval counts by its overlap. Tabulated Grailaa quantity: 0.15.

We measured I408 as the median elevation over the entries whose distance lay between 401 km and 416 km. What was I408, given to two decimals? 1.10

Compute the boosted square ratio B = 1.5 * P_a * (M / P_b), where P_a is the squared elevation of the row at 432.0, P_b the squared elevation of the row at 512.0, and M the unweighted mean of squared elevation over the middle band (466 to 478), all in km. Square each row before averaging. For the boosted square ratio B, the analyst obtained 1.2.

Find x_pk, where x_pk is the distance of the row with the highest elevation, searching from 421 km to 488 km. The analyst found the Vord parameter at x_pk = 422.0 km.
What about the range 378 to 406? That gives 379.5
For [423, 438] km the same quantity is 427.0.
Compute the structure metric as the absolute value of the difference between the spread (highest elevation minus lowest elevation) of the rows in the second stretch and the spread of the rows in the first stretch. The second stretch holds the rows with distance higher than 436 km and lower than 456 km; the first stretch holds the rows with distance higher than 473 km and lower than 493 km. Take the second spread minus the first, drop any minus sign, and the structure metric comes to 0.096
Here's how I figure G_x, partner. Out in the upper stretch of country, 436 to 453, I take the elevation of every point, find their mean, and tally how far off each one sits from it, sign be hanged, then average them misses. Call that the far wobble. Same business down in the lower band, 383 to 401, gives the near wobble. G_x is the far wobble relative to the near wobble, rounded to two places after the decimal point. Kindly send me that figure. 0.64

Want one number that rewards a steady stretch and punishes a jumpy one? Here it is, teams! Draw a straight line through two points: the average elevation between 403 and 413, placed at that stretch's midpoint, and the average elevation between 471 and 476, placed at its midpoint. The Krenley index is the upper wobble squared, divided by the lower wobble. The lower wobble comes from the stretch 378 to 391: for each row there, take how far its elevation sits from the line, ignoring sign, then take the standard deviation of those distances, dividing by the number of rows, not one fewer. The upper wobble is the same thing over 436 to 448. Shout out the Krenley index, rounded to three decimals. 0.081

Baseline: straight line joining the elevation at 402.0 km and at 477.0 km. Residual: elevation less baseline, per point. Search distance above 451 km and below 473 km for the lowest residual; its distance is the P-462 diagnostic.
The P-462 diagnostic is 452.0 km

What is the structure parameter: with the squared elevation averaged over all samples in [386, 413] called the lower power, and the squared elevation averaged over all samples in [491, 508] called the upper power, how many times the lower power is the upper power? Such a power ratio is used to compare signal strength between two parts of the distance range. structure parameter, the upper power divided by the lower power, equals 0.76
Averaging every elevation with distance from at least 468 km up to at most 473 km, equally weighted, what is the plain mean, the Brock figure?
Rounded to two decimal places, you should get 1.08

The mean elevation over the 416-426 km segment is 1.10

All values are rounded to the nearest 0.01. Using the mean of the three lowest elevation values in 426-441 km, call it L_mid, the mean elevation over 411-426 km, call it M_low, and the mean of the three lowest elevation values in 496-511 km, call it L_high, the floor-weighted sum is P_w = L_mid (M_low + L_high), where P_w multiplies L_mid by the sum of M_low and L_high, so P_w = 2.03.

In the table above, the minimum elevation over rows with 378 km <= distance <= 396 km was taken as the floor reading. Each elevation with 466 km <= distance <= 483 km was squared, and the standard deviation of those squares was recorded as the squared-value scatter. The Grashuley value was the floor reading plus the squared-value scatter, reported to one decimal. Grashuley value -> 1.4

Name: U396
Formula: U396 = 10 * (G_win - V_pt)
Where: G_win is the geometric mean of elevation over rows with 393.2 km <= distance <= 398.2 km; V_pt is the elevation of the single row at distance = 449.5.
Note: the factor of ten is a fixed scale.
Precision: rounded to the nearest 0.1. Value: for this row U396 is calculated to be 4.7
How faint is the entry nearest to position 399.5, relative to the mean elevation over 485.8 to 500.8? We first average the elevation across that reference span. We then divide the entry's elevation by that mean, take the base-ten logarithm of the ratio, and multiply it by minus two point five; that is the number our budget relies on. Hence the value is -0.15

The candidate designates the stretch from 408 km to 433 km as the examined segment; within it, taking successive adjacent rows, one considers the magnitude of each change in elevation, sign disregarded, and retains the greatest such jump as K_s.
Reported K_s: 0.135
